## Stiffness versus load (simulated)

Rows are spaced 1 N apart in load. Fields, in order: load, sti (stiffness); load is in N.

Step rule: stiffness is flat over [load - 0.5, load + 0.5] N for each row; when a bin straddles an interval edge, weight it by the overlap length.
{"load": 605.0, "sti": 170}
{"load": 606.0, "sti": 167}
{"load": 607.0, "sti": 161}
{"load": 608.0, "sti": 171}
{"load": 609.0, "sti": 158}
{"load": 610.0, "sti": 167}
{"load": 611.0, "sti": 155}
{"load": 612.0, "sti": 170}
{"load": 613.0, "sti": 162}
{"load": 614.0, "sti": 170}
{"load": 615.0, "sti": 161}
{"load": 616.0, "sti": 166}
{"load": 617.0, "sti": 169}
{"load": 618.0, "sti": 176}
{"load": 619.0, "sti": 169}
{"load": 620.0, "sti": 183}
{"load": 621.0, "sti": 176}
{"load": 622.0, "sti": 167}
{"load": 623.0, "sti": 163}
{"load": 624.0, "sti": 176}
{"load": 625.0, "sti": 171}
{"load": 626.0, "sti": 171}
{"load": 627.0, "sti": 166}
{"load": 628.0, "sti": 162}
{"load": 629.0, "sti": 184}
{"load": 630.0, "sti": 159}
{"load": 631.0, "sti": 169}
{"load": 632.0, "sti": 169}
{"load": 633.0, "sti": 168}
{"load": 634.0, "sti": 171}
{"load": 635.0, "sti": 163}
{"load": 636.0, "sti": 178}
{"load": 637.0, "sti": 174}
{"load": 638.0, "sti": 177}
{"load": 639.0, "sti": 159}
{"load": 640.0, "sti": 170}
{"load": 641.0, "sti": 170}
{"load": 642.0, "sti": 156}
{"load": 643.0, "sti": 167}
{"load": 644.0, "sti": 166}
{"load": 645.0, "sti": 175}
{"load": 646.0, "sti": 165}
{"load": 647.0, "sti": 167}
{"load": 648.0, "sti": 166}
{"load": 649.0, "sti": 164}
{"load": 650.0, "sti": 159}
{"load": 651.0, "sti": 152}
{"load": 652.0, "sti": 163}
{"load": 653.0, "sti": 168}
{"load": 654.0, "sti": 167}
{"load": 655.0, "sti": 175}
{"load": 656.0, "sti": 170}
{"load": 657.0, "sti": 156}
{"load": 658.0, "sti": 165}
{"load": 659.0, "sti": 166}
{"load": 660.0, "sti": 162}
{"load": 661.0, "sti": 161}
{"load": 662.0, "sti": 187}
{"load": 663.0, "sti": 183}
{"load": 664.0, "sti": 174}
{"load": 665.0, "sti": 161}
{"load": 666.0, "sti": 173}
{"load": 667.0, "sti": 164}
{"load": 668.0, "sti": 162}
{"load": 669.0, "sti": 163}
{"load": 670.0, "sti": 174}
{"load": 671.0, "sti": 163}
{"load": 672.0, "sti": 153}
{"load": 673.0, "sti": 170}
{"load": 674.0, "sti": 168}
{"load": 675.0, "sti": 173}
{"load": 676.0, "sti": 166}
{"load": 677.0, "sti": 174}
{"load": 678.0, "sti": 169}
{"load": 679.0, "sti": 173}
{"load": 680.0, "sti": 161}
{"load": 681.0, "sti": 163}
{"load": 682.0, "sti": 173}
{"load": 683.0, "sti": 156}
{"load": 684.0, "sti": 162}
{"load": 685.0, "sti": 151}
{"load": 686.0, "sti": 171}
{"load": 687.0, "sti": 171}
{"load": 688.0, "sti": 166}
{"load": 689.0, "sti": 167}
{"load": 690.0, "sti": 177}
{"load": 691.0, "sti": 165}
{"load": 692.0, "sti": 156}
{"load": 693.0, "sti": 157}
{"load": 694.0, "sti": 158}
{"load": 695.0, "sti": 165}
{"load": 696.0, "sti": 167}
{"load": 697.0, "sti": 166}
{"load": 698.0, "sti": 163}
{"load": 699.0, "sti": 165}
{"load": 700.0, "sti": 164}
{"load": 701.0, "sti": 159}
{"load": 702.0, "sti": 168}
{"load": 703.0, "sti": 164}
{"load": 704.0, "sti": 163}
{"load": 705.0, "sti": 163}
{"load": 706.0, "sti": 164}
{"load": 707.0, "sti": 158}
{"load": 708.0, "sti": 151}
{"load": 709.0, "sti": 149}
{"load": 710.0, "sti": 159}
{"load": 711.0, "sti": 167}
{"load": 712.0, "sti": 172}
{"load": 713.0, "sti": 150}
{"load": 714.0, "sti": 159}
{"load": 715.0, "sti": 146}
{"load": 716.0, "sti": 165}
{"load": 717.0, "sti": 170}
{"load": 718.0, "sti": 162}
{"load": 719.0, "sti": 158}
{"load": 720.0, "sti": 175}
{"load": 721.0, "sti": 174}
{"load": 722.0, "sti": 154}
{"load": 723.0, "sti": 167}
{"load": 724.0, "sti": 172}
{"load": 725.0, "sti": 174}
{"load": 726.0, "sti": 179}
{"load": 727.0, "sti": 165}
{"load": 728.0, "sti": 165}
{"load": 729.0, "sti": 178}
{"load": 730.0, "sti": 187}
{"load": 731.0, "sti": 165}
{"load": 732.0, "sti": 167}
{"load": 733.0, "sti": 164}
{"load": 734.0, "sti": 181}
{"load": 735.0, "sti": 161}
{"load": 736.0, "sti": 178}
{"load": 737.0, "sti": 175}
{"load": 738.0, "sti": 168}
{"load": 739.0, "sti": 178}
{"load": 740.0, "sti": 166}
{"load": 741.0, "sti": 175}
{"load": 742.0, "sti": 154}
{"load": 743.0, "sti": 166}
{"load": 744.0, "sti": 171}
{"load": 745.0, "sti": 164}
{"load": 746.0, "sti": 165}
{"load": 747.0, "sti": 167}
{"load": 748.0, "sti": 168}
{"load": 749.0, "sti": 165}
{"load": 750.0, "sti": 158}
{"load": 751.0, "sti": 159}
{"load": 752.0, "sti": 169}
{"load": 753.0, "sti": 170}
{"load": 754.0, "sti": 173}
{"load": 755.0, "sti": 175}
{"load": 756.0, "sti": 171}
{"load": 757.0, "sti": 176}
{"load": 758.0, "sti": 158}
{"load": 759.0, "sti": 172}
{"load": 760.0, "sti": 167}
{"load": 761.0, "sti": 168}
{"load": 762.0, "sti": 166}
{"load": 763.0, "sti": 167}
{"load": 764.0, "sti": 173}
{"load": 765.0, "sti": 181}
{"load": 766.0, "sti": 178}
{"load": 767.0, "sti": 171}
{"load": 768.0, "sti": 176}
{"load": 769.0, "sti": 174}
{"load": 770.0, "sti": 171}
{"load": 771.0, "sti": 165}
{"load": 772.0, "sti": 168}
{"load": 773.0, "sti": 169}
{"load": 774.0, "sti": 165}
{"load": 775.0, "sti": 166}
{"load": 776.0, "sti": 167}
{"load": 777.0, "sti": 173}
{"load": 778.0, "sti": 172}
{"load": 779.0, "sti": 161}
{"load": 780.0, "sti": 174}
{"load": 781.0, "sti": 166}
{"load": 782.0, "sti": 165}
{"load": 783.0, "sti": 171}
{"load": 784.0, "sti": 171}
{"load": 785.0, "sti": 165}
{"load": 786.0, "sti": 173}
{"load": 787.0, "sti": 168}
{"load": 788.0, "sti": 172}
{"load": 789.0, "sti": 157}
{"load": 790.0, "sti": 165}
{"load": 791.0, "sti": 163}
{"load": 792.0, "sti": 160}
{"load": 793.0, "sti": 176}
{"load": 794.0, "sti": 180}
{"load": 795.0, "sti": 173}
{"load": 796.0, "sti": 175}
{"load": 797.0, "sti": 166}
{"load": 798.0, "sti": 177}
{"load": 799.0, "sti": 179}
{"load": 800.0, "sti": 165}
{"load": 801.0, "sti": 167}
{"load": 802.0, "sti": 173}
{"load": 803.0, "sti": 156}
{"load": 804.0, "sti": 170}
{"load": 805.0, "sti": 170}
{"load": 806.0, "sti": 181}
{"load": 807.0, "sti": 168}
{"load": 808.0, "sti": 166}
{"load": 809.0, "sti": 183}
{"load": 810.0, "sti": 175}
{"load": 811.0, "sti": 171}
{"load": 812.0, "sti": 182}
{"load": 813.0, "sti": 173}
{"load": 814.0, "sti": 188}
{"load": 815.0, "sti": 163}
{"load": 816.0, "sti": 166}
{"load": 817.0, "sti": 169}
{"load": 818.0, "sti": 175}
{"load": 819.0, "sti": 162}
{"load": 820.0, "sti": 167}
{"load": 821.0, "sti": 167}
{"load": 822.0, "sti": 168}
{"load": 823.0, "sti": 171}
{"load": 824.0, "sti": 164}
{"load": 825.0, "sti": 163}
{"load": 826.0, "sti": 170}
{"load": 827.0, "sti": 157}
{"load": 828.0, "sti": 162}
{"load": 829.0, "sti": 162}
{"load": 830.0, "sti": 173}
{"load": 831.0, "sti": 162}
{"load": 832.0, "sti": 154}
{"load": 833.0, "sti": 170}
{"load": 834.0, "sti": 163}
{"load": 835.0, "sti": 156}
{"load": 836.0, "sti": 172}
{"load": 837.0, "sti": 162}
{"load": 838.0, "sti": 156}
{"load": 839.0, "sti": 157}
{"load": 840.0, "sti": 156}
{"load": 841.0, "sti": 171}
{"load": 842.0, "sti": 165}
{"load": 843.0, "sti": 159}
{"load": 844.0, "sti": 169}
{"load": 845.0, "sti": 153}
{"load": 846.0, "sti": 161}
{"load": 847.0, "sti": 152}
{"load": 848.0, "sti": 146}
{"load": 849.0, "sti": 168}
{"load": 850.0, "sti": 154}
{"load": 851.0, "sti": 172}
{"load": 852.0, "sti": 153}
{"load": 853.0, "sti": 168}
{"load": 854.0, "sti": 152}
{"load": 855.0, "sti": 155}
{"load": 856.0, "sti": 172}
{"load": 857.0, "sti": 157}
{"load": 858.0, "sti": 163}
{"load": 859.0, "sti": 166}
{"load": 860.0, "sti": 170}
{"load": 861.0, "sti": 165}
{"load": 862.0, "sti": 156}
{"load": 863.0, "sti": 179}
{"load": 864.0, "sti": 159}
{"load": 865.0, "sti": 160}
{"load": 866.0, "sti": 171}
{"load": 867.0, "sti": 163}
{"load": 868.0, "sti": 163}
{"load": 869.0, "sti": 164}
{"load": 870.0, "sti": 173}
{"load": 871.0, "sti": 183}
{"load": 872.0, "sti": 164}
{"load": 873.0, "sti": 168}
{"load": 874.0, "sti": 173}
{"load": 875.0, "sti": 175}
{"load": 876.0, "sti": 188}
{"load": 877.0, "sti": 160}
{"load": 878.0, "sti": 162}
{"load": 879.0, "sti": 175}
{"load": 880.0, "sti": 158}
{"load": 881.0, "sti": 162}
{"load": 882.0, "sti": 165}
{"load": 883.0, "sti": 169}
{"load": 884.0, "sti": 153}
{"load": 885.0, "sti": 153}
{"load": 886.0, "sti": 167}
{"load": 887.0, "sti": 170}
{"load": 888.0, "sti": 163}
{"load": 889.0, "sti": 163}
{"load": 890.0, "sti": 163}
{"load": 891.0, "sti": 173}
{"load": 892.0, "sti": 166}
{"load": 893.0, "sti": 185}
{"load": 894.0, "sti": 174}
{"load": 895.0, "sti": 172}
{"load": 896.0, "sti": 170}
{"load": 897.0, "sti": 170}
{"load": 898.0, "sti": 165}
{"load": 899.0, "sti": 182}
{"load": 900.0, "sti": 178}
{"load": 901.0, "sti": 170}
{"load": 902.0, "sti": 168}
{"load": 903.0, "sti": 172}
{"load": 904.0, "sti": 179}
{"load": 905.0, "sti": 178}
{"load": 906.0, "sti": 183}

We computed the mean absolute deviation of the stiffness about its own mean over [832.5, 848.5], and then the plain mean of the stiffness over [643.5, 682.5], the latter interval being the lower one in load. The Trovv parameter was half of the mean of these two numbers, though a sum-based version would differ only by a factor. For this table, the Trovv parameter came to 43.29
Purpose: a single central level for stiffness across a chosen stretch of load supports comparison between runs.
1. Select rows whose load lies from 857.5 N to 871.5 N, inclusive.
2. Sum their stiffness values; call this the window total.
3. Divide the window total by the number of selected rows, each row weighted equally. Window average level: 167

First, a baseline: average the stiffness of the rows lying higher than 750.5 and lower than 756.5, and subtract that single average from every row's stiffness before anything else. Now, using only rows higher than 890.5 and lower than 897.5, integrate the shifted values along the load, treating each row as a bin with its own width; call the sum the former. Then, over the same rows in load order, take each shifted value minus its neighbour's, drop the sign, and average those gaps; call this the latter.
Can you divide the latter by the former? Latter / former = 0.3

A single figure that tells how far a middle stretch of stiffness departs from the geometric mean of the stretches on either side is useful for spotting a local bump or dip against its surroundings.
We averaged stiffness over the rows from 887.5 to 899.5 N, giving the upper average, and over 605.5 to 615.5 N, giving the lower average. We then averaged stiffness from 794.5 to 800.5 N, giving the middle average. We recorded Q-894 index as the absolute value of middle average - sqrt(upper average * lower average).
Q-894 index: 5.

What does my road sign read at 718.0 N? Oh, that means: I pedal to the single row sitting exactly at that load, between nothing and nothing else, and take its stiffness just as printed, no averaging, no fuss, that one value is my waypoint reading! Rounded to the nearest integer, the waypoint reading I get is 162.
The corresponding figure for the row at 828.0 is 162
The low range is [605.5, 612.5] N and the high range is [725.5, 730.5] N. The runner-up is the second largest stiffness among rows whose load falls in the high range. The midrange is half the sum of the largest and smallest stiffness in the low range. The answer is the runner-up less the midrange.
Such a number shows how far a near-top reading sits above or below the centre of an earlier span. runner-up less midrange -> 16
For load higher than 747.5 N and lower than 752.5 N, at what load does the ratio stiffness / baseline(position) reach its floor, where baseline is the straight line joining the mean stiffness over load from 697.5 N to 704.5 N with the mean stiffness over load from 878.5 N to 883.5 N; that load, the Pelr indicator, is 750.0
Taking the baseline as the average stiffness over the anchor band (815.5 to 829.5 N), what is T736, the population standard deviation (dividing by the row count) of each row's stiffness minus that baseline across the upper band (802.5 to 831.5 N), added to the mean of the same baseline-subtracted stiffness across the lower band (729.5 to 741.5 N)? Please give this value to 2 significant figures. 14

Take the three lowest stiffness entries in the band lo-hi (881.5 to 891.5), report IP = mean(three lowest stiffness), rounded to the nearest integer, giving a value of 156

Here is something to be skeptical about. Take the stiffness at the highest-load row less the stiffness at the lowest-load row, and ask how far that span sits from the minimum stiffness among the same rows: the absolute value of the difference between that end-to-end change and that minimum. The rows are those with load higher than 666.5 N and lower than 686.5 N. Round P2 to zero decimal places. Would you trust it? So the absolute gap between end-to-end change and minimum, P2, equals 144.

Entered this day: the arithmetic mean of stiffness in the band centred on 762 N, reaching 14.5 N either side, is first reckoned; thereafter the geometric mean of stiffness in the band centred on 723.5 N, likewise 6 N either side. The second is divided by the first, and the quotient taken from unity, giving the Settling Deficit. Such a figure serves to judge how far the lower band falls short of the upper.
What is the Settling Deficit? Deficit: 0.005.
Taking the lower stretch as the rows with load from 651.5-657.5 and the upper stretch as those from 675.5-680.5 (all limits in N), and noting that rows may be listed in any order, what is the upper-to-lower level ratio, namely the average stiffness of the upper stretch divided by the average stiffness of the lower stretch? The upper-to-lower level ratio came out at 1.01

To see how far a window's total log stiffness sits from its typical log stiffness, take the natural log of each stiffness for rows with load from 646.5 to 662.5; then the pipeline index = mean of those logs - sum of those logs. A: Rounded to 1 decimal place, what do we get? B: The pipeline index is -76.6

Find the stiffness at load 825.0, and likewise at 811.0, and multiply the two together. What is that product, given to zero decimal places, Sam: 27873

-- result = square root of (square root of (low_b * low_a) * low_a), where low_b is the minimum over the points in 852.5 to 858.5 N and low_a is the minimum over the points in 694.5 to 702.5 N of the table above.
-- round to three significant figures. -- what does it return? 157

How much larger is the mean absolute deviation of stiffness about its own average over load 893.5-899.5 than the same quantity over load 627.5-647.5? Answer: -1.4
